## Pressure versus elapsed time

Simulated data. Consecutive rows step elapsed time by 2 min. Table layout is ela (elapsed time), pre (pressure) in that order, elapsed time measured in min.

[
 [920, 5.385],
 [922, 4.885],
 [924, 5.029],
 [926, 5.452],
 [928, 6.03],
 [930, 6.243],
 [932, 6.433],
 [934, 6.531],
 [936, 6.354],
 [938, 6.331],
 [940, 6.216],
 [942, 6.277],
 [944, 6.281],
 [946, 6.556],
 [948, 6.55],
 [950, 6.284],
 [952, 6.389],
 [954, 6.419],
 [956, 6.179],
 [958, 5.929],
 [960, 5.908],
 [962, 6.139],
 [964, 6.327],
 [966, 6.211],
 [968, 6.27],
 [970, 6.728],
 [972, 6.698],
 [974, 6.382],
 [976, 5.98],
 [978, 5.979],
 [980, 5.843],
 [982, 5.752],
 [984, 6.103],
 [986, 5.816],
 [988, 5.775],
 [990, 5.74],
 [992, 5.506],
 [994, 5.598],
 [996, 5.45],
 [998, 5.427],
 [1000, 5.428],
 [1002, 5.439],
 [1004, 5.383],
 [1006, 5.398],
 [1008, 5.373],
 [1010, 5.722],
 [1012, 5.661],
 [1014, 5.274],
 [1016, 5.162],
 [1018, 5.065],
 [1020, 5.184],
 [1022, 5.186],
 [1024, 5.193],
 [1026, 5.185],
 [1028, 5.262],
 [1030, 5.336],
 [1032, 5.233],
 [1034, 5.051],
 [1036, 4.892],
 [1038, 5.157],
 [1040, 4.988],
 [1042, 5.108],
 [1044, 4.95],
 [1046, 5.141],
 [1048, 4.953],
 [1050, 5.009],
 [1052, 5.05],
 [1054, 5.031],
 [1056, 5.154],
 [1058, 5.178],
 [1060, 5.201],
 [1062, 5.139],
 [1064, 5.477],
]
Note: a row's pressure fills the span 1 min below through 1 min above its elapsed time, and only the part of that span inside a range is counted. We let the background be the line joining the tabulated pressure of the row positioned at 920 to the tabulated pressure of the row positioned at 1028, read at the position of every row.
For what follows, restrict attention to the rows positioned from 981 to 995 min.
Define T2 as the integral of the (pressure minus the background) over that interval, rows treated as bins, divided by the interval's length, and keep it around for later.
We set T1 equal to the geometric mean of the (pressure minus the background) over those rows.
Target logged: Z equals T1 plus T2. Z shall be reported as 0.9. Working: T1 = 0.4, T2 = 0.4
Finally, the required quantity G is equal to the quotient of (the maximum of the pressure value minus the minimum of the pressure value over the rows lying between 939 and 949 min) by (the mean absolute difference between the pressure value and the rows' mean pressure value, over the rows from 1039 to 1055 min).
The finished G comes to 6.3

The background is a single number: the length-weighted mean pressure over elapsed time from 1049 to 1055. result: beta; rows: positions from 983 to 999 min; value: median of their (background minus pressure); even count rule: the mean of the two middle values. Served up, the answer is -0.64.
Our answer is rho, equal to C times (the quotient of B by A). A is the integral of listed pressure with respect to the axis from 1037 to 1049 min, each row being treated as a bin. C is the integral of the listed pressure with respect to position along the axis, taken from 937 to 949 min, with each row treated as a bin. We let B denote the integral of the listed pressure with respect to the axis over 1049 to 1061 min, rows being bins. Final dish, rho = 77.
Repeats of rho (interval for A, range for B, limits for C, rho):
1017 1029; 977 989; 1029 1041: 70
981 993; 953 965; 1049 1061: 65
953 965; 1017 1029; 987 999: 56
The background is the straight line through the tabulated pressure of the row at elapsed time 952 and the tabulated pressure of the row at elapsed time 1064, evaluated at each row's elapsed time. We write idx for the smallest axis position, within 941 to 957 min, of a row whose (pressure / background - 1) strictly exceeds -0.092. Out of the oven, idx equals 942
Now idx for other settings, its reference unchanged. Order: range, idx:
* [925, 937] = 928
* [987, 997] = 988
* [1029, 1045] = 1030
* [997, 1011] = 1002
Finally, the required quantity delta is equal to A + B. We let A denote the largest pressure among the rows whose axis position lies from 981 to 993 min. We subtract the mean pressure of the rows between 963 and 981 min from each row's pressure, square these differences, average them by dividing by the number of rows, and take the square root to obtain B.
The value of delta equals 6.4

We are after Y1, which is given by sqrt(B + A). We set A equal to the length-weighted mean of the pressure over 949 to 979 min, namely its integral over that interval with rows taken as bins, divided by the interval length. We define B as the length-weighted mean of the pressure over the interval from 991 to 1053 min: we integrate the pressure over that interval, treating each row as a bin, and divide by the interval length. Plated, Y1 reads 3.392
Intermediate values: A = 6.3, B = 5.25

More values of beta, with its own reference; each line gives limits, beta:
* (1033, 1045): 0.01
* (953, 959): -1.15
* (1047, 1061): -0.02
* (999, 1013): -0.40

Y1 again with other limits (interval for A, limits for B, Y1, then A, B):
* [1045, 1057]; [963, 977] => 3.380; 5.1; 6.37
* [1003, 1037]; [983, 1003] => 3.301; 5.3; 5.63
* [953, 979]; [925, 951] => 3.538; 6.2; 6.27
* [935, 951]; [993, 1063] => 3.403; 6.4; 5.23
